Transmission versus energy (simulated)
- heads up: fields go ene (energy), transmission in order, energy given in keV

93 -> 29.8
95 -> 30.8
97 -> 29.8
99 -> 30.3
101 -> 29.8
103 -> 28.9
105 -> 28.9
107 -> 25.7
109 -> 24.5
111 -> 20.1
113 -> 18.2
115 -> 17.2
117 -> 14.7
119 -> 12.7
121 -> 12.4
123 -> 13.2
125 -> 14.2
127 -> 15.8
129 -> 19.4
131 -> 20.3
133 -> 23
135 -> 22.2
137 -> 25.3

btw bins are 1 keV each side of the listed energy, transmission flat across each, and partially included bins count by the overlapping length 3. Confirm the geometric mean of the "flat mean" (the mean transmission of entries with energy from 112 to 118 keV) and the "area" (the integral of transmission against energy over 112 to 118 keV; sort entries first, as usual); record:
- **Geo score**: 41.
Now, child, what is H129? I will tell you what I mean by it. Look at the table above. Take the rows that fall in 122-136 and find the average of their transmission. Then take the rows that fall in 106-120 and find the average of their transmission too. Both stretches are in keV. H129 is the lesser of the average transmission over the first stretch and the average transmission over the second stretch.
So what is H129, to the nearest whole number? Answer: 18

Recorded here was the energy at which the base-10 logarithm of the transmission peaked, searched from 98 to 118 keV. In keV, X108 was 99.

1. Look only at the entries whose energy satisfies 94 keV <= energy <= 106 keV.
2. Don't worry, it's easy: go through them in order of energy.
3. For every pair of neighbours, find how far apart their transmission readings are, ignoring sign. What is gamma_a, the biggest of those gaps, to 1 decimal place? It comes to 1.0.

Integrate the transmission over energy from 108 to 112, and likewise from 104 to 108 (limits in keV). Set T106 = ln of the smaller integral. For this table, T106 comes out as 4.5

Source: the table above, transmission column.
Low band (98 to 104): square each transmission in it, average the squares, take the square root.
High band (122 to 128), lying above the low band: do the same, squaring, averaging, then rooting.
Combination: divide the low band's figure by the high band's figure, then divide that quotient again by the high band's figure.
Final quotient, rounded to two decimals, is 0.14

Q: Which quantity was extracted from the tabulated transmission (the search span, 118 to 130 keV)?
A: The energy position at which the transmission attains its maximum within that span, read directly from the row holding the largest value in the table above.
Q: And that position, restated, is 129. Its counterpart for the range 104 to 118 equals 105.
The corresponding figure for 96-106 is 99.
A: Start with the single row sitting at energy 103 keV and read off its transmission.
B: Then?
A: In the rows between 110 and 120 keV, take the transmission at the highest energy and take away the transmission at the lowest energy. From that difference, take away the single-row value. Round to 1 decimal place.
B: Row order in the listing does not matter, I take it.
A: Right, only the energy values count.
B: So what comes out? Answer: -36.3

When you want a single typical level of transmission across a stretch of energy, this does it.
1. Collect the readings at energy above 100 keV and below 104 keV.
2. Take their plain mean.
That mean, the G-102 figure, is 29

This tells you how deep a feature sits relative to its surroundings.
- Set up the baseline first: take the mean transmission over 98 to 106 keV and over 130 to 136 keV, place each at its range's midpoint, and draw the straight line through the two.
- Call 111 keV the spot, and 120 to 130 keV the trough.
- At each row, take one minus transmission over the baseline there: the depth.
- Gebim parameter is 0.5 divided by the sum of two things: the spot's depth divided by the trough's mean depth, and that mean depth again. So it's 0.46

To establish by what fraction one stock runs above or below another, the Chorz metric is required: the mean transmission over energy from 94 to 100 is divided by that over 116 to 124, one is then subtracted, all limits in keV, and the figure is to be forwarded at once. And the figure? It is 1.3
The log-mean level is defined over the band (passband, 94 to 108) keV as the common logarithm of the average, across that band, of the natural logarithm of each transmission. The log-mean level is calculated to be 0.53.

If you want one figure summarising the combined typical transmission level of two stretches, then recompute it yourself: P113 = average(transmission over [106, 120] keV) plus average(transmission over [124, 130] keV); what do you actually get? 35.5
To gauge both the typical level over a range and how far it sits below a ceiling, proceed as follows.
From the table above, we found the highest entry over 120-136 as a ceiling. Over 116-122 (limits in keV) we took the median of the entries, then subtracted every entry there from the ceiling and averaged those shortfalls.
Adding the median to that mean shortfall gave 22.4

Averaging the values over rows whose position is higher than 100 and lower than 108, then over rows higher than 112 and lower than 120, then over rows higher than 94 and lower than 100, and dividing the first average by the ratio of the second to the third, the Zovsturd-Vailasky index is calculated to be 55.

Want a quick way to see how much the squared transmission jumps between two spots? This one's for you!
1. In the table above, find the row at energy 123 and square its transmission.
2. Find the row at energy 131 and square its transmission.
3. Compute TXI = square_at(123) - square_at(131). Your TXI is -238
